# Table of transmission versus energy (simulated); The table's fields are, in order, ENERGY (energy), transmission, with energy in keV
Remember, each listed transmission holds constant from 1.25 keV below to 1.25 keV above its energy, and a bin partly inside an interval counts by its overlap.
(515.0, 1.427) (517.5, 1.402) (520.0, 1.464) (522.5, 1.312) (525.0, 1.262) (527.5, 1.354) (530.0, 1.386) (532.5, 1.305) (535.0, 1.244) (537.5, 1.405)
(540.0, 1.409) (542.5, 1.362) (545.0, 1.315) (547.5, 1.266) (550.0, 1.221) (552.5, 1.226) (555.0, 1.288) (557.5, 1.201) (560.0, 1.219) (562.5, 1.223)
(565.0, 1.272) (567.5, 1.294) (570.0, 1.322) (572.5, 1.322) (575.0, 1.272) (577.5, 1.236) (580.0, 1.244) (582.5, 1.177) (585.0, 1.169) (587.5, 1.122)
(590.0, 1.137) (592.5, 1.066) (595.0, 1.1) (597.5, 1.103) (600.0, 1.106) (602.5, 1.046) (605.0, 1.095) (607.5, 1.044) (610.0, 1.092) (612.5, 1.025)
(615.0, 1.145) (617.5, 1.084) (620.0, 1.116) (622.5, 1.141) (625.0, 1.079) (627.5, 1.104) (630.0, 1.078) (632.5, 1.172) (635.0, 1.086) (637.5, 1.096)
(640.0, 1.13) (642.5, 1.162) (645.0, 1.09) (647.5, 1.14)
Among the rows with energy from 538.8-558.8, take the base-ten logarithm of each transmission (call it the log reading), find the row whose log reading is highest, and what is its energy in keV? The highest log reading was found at 540.0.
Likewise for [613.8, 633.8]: 632.5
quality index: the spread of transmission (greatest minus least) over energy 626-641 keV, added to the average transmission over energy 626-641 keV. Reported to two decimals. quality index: 1.20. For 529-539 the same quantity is 1.50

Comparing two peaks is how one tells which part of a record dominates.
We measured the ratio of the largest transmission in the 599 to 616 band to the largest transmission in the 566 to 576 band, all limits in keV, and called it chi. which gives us 0.87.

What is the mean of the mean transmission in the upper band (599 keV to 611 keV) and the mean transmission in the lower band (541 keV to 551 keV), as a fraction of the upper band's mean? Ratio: 1.10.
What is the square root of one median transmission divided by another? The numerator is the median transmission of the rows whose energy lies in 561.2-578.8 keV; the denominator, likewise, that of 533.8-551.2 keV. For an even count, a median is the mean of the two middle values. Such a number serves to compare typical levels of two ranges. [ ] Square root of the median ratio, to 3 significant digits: 0.984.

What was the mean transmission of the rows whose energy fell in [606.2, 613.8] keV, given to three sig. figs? 1.05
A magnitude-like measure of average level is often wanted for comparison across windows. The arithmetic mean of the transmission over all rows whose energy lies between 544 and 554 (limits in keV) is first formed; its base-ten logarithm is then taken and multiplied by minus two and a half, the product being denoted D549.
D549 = -0.25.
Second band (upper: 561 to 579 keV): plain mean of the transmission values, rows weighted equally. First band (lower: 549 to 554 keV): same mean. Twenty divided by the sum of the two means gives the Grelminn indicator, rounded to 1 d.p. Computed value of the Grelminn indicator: 8.0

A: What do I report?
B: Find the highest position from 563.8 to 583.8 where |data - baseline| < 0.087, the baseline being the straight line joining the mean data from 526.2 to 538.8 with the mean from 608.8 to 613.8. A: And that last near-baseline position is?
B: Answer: 582.5 keV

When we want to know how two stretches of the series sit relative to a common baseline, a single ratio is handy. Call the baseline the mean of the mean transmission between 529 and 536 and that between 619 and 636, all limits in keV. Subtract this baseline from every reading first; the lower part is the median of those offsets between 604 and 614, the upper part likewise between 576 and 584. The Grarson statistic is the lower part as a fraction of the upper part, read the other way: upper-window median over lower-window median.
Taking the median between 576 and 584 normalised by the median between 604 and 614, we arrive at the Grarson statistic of -0.2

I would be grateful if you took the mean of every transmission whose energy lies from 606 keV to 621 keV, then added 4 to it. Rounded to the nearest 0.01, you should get 5.08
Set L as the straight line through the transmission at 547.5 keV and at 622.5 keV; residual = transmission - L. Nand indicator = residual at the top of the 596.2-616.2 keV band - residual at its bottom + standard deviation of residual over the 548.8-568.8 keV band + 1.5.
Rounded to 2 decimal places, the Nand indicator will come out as 1.61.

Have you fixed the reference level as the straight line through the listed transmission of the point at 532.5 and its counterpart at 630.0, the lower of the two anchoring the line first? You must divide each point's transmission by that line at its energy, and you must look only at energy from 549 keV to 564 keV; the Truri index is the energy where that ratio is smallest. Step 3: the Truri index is 557.5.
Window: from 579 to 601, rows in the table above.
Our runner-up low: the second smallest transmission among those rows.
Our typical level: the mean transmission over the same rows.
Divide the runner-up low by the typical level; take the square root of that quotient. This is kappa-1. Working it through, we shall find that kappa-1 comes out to 0.984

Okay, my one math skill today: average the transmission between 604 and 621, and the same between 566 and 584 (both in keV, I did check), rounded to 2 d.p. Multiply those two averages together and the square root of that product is 1.17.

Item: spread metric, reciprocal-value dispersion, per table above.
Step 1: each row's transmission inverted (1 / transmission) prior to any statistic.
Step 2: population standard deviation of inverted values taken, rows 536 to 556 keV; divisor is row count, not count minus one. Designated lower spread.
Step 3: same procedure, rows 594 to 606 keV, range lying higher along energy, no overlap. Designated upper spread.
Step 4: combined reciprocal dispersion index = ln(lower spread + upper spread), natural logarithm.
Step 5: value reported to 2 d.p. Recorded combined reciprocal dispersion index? -2.82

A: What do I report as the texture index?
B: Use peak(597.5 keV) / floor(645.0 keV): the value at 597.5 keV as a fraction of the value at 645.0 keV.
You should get 1.01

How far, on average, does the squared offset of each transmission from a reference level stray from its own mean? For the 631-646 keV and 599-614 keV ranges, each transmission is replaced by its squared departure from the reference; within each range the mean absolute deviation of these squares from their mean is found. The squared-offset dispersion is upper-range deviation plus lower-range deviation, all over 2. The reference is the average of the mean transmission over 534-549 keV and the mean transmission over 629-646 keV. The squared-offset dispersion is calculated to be 0.0079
